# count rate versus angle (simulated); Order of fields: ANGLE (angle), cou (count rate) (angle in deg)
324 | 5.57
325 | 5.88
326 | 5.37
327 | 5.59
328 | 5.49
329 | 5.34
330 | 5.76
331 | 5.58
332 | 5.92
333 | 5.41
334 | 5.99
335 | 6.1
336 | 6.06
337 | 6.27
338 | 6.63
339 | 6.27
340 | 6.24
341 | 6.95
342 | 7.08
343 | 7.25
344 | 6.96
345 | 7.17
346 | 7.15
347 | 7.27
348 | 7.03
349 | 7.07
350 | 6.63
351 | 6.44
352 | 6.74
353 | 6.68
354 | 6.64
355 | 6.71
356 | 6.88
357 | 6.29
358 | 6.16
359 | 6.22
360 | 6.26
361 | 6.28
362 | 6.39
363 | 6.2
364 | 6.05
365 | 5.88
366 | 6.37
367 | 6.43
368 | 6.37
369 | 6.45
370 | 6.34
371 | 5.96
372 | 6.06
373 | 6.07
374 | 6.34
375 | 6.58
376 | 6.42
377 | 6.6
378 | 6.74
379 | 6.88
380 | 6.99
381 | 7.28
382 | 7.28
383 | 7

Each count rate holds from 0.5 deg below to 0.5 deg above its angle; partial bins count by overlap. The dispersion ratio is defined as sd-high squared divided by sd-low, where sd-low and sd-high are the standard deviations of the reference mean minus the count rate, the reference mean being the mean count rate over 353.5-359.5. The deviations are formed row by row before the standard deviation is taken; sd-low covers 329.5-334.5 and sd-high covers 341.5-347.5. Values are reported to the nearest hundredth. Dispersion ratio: 0.05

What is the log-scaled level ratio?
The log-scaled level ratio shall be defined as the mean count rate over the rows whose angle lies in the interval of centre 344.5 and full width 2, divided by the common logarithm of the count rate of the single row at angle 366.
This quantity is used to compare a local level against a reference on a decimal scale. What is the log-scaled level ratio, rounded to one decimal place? 8.8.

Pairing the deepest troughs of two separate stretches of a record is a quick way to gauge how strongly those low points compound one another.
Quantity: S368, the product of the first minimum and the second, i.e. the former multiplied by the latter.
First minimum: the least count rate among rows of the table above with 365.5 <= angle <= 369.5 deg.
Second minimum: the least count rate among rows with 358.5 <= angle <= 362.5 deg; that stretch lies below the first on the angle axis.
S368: 39.6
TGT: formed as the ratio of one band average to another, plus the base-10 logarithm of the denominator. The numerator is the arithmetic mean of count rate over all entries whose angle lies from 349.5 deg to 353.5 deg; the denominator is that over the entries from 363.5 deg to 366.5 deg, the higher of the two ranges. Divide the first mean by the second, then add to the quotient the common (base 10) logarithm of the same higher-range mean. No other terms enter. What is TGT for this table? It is 1.87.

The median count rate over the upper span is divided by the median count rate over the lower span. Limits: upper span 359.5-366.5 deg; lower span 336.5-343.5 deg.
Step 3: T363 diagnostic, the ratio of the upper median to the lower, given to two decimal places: 0.94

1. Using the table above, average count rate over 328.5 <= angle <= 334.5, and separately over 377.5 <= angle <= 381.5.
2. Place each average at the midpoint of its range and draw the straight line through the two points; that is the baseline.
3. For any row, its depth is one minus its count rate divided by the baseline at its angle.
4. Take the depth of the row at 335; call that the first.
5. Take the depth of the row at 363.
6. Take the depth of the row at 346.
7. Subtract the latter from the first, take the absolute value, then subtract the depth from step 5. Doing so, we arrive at 0.071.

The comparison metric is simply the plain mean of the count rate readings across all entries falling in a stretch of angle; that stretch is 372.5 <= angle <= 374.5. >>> 6.2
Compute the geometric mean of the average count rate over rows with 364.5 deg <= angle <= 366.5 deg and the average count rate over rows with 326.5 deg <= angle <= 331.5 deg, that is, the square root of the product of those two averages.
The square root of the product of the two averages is 5.8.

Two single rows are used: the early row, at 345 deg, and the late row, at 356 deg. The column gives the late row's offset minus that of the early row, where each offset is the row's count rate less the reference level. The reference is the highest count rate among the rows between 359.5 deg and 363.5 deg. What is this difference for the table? -0.3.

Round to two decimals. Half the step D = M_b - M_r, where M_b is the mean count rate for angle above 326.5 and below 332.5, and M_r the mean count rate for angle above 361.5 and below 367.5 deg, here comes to -0.30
